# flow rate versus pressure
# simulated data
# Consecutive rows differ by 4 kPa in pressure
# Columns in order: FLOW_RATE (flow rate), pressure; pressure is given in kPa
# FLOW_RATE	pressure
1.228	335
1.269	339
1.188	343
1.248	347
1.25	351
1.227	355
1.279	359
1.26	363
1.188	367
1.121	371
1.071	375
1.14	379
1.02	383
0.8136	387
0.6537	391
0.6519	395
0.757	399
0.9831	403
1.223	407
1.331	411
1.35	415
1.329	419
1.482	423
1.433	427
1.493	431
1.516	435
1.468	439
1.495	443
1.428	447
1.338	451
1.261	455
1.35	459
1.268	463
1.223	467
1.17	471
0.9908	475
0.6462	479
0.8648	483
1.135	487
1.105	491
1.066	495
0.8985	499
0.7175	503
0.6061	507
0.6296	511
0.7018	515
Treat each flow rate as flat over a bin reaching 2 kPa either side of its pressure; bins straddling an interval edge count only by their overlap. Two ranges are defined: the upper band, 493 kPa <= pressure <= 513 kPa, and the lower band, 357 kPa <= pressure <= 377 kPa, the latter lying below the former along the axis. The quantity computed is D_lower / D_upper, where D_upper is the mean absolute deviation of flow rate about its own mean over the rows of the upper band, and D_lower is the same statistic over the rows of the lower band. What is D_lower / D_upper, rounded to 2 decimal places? 0.44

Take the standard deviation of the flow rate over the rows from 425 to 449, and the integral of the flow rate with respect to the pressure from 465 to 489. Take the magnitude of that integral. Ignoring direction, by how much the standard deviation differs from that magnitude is 24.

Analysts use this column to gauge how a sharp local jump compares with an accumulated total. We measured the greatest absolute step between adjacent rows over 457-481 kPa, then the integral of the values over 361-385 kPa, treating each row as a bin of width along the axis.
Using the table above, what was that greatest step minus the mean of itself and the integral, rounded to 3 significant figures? -13.4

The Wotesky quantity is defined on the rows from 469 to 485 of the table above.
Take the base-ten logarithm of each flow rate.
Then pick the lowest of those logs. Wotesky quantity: -0.19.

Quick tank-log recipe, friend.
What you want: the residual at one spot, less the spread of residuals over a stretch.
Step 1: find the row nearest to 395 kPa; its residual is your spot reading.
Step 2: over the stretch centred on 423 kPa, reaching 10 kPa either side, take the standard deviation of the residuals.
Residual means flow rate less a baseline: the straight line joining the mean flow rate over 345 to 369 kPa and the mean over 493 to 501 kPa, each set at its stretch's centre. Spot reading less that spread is -0.60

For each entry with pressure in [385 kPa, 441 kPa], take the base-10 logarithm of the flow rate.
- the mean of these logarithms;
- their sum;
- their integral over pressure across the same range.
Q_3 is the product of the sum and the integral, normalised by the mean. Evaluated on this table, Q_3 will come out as 41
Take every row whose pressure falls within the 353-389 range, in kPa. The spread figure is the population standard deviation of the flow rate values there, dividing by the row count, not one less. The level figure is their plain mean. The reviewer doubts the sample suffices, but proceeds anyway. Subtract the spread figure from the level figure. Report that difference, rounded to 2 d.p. 0.99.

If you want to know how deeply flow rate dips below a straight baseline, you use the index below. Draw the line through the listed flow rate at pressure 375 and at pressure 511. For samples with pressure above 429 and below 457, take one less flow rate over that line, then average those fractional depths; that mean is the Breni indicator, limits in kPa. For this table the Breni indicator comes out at -0.68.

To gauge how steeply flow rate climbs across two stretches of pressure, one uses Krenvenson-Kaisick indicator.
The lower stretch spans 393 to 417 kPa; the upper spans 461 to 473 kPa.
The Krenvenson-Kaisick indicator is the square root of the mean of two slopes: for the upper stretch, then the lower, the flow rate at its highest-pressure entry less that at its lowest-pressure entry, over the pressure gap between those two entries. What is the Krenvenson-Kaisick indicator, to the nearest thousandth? 0.106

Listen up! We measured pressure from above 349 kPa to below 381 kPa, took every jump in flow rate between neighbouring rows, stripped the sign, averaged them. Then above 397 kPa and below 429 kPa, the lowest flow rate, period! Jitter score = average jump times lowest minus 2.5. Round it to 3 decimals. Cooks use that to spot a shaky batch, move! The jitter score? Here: -2.462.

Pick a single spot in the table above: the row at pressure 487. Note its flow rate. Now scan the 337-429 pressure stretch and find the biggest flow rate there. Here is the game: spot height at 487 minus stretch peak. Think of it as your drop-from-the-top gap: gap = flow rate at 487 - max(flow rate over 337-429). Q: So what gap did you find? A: -0.3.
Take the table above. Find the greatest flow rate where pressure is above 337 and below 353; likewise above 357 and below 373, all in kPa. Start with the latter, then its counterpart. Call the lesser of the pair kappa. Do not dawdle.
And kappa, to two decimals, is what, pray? 1.27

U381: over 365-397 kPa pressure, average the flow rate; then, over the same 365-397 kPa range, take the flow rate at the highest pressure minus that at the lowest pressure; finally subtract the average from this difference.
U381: -1.49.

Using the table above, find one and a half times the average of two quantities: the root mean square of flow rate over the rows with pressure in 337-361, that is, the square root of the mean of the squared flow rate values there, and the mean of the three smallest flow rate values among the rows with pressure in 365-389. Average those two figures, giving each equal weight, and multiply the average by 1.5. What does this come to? 1.66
